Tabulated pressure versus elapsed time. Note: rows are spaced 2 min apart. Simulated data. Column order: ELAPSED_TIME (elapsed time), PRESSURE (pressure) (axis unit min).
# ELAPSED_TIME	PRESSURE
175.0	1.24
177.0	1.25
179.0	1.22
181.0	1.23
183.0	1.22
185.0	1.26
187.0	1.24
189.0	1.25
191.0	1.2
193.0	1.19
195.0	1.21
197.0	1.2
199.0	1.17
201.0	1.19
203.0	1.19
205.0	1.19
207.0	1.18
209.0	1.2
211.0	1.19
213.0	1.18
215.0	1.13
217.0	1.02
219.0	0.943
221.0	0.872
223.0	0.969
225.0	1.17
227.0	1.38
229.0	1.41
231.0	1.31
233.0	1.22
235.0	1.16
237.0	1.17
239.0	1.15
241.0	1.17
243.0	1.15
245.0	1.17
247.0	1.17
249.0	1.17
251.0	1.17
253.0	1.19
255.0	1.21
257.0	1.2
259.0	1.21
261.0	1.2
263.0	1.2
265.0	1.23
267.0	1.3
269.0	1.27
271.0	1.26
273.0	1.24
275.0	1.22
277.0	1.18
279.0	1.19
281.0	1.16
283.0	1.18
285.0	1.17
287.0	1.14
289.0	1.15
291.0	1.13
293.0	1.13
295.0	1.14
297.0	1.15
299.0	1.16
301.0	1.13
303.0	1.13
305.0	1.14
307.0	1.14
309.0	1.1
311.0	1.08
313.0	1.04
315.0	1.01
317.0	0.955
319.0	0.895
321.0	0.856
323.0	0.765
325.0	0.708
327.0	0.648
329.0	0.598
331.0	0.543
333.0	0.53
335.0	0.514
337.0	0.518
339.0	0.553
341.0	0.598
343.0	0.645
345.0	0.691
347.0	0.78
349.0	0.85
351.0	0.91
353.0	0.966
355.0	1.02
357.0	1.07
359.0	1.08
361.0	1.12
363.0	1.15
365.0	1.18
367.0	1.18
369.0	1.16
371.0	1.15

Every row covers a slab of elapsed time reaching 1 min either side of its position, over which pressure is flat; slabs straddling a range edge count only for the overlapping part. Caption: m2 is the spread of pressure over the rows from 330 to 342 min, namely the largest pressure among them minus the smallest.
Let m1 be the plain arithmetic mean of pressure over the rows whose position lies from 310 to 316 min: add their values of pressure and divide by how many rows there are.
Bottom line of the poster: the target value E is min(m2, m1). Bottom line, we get 0.08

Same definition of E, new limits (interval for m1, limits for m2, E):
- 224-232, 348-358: 0.22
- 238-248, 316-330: 0.36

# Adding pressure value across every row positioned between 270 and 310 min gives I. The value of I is 23.2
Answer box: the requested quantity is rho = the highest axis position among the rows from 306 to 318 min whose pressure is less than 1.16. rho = 317.0 min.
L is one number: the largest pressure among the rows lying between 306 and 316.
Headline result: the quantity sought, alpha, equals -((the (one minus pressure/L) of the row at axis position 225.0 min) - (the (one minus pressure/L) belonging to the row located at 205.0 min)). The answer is 0.0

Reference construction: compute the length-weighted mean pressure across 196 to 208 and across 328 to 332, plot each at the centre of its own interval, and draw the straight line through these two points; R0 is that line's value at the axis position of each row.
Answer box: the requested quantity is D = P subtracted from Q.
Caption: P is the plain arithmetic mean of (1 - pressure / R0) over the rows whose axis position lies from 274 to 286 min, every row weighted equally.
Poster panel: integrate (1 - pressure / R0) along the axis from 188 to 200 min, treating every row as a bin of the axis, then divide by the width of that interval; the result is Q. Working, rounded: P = -0.5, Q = 0.02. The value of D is 0.5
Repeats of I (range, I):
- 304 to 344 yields 15.8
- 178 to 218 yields 23.9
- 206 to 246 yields 23.1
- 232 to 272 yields 24.0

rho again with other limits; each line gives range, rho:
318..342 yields 341.0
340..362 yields 361.0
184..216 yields 215.0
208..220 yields 219.0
